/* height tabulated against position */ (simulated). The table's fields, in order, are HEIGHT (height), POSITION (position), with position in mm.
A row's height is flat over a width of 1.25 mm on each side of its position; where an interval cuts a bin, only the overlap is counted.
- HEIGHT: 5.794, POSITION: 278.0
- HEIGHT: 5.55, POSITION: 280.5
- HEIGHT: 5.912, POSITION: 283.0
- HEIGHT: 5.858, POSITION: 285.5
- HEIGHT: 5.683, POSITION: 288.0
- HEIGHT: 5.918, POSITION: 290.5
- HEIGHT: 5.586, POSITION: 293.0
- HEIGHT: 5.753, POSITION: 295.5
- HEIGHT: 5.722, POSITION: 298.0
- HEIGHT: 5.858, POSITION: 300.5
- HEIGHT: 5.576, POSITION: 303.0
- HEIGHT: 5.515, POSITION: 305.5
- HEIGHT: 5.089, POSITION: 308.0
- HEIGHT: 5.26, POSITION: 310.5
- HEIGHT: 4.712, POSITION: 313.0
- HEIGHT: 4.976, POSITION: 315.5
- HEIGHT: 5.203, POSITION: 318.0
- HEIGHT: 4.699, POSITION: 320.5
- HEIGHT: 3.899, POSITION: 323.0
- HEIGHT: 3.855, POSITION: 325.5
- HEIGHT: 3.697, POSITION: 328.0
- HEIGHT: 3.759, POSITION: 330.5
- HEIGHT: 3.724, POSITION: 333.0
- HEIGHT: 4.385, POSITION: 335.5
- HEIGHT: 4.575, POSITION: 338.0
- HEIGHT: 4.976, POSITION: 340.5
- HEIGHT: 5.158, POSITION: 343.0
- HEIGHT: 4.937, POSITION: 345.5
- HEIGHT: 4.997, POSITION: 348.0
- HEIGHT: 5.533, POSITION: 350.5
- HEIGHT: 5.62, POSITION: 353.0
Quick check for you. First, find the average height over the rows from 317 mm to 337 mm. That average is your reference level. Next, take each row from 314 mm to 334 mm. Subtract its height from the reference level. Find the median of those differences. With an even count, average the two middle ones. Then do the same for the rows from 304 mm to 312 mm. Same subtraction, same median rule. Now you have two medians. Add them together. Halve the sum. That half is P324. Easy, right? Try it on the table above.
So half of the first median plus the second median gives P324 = -0.42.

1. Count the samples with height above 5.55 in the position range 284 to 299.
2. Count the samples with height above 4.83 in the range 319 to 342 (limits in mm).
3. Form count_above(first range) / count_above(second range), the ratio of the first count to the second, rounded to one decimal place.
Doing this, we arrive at 6.0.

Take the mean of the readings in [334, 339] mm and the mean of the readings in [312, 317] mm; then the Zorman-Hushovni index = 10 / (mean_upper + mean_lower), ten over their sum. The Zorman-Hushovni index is 1.07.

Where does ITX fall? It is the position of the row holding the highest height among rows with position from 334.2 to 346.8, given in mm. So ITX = 343.0 mm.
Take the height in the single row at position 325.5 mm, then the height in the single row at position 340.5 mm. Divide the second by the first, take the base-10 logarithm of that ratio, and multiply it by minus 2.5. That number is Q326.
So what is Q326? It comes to -0.28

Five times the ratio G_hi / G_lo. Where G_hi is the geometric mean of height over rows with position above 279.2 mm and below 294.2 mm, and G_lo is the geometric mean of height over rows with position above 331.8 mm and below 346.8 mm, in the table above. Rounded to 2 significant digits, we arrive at 6.2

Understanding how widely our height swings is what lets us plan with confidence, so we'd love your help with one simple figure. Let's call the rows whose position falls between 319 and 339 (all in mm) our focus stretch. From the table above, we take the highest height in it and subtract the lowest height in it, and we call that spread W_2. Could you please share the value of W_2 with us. 1.00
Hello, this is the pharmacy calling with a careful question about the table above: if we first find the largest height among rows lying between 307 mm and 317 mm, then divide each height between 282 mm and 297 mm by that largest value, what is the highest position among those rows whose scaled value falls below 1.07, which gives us 293.0 mm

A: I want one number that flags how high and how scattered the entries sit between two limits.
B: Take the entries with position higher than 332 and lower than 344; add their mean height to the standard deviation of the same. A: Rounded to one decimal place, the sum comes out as 5.1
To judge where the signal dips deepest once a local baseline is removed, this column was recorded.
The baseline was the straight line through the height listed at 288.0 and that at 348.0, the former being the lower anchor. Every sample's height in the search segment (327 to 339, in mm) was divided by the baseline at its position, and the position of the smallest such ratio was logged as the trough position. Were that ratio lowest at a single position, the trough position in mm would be 328.0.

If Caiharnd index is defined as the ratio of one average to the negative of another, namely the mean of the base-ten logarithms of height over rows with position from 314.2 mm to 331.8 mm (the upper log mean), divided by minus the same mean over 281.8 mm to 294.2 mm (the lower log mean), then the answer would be -0.83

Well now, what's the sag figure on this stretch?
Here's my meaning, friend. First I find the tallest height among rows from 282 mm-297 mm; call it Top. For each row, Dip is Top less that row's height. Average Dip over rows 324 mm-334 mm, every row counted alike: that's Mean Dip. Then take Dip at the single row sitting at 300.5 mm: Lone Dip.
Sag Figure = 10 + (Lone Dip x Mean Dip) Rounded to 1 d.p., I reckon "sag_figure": 10.1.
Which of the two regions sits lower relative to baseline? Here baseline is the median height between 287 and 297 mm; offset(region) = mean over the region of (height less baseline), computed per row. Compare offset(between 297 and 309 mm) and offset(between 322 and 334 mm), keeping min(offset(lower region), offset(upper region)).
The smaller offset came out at -1.9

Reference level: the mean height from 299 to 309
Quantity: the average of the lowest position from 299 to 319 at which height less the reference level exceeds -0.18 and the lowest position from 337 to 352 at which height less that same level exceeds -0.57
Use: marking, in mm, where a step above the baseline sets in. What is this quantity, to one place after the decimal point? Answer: 320.5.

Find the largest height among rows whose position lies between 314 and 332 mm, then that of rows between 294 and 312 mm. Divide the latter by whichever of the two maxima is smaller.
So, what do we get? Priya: 1.13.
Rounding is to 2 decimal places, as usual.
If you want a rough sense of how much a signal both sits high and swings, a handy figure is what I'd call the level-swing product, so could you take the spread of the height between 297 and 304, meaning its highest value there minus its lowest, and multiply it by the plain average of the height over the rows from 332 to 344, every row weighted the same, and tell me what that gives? 1.29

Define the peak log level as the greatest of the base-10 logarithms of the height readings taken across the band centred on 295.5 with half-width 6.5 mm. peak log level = 0.772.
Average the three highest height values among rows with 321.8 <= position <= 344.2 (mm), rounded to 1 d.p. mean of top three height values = 4.9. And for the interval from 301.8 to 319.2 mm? 5.5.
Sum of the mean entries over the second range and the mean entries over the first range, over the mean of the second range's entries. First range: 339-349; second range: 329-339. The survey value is 2.22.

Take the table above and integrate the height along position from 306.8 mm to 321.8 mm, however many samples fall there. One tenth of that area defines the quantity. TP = 7.5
